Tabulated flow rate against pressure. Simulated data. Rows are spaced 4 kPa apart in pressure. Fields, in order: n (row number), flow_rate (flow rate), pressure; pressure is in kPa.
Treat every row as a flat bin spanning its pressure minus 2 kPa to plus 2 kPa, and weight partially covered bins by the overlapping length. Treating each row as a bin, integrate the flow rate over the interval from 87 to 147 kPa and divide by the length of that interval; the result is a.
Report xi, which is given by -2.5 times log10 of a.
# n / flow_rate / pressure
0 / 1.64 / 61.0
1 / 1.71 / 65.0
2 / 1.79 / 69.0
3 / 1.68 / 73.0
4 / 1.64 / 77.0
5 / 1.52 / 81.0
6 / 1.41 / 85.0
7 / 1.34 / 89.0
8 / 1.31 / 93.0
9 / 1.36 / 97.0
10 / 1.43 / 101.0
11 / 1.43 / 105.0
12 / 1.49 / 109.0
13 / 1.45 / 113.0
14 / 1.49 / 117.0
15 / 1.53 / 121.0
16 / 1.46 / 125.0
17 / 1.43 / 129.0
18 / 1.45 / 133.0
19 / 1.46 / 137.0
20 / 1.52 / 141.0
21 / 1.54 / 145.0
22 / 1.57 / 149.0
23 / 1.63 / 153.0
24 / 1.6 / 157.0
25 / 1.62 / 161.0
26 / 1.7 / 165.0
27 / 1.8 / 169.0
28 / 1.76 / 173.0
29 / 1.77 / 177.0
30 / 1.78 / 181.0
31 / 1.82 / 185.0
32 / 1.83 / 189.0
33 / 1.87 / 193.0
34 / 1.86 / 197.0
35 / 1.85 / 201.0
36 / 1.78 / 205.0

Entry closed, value -0.40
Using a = 1.45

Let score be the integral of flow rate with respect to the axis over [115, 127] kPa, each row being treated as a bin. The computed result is 17.9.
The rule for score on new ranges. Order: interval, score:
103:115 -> 17.5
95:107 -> 16.9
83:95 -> 16.2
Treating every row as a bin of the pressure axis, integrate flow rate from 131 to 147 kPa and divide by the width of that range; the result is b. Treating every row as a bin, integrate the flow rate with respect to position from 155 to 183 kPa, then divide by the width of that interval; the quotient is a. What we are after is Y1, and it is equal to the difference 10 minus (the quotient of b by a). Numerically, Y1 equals 9.13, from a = 1.72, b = 1.49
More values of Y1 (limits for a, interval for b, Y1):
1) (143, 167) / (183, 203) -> 8.85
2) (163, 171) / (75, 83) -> 9.10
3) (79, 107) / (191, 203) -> 8.67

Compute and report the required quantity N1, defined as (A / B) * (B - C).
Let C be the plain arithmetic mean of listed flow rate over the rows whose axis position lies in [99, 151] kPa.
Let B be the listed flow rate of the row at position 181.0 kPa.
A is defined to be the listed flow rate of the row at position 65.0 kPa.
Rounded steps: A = 1.71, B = 1.78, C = 1.48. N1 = 0.29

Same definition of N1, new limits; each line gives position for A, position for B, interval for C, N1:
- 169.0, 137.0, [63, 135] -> -0.04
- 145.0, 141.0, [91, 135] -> 0.08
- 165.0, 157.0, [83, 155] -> 0.15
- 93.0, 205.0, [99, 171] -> 0.18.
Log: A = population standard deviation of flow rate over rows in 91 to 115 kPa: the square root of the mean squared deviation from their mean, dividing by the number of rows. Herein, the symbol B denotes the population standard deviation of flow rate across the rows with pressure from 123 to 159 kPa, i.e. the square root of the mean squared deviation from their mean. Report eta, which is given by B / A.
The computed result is 1.1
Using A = 0.06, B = 0.07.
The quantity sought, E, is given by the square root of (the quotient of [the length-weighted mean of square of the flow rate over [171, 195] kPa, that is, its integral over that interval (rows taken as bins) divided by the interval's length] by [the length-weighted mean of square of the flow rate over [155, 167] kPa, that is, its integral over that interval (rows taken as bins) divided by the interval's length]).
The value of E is 1.10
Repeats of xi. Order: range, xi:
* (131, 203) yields -0.57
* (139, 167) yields -0.51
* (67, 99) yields -0.44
